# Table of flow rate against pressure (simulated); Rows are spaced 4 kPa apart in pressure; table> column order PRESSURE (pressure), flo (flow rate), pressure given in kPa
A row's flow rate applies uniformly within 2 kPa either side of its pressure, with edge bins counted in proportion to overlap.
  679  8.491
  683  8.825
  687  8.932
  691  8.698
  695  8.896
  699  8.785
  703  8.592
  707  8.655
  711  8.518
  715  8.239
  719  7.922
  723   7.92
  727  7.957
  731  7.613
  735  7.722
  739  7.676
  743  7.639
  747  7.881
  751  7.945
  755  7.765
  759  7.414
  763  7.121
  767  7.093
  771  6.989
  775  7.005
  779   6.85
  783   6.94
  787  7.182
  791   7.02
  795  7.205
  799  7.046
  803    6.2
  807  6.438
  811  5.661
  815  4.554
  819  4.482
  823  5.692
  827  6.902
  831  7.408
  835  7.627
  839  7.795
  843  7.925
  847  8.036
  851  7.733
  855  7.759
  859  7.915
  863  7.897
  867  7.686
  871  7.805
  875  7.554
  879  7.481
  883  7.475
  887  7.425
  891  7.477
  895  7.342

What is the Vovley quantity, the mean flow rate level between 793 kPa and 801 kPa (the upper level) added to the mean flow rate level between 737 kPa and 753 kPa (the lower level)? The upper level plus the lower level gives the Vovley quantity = 14.9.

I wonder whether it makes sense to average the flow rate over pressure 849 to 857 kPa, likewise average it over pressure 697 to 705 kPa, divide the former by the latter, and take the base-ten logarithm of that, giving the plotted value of -0.050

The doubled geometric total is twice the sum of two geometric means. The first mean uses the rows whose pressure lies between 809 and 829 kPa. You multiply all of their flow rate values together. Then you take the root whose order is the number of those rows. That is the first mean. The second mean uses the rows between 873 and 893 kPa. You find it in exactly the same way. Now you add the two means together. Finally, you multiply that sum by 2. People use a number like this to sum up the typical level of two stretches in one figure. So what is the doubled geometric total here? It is 25.7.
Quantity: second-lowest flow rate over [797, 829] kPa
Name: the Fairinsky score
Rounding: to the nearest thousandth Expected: 4.554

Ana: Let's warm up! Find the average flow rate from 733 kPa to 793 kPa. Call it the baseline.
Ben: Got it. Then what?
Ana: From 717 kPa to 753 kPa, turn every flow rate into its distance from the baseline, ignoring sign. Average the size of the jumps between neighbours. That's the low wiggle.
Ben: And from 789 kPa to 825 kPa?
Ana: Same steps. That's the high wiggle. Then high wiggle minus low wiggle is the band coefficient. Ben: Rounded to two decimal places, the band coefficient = 0.46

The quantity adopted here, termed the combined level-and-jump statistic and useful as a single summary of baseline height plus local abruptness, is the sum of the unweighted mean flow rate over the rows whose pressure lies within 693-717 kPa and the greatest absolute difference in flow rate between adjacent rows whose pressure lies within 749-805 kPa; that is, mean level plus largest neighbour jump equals 9.5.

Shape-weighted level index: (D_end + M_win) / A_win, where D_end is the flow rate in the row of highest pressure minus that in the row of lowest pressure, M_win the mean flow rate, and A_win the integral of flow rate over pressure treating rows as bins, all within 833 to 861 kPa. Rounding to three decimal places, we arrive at 0.037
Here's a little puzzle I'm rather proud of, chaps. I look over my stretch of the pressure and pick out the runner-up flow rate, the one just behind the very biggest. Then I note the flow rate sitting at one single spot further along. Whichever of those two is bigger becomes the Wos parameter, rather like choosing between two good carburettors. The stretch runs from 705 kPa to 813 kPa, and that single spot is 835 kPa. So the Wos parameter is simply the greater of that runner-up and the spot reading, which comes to 8.52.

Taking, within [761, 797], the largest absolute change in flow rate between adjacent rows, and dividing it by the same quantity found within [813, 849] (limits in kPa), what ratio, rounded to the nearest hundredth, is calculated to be 0.20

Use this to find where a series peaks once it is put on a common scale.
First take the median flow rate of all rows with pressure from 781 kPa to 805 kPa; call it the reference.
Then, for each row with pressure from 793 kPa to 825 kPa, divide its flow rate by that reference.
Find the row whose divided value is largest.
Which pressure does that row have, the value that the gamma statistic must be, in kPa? 795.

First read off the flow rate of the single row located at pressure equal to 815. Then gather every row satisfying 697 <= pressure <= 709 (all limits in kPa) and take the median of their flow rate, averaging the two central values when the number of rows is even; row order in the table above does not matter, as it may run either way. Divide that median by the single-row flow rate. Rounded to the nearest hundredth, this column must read 1.90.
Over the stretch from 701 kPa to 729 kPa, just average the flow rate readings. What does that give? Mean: 8.3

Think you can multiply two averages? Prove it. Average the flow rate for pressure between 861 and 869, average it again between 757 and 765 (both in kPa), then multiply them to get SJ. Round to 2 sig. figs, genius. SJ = 57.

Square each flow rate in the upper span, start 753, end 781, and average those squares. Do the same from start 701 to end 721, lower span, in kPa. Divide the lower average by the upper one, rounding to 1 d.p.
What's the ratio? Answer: 1.4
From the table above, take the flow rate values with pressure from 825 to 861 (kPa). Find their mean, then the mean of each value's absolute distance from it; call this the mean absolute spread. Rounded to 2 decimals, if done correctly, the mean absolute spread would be 0.24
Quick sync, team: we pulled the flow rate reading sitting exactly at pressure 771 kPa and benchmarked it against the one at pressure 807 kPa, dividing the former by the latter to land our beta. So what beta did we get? 1.1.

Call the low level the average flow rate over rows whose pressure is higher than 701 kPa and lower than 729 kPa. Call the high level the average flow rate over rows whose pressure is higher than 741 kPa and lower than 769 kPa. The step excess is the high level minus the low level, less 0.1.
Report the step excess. -0.8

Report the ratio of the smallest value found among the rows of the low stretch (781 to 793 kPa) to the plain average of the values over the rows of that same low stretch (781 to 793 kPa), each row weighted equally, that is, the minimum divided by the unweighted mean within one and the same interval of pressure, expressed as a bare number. 0.98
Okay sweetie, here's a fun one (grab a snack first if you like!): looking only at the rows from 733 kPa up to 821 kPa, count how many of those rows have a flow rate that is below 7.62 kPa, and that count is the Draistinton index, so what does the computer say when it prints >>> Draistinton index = 16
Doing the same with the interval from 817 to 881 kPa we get 6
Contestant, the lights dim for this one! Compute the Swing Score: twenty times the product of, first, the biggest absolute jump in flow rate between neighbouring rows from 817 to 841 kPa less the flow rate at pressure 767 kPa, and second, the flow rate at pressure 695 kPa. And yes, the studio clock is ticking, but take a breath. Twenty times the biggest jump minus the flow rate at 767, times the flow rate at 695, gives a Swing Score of -1047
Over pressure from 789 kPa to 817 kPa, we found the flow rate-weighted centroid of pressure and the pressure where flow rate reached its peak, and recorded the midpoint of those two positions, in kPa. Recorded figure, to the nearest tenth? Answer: 798.5 kPa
